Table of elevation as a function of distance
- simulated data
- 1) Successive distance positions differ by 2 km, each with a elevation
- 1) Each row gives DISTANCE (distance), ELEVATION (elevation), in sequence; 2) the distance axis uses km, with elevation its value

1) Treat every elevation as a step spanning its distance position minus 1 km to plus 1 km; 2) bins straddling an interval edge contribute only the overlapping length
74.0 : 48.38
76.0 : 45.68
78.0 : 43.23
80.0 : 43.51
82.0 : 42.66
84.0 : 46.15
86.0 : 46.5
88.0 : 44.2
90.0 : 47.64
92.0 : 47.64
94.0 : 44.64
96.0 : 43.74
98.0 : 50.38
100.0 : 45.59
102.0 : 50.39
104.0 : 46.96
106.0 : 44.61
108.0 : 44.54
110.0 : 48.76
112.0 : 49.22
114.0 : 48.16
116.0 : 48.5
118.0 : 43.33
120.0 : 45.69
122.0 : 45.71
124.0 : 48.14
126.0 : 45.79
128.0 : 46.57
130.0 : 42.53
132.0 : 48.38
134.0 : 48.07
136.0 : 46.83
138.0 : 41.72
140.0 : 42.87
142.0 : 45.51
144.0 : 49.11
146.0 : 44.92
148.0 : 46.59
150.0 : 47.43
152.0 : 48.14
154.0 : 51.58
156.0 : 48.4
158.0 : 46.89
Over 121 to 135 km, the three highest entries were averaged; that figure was 48.2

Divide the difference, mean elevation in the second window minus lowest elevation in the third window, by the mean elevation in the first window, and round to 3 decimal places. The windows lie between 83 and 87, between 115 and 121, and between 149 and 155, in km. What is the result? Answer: -0.034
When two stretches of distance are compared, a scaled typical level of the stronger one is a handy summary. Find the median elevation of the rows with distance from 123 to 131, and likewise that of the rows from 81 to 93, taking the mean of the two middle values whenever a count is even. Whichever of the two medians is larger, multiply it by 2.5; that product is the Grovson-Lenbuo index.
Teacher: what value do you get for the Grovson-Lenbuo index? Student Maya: 116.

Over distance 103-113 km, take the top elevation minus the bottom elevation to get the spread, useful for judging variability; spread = 4.7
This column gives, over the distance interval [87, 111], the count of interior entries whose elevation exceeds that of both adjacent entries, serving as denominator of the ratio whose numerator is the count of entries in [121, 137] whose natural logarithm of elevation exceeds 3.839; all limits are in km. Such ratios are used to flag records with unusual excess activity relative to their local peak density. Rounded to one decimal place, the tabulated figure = 2.5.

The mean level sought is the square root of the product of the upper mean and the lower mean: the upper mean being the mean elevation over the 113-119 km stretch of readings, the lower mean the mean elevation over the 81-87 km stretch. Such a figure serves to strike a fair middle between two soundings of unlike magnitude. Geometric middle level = 45.9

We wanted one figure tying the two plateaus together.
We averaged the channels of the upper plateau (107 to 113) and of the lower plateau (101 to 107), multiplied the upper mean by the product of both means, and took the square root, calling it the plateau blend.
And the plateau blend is 327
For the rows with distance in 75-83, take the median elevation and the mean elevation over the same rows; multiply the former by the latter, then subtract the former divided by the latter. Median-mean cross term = 1897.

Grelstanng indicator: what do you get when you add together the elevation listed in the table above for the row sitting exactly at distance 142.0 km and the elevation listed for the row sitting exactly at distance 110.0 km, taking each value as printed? 94.3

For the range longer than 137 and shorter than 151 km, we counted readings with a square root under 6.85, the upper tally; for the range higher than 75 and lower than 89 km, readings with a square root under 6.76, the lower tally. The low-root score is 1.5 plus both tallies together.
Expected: 11.5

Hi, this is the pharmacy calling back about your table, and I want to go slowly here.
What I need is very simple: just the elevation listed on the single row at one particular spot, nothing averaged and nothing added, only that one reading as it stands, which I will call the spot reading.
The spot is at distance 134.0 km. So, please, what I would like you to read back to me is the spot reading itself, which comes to 48.07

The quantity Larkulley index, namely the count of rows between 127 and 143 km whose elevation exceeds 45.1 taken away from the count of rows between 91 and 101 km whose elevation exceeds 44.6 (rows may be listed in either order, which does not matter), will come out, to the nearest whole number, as -1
